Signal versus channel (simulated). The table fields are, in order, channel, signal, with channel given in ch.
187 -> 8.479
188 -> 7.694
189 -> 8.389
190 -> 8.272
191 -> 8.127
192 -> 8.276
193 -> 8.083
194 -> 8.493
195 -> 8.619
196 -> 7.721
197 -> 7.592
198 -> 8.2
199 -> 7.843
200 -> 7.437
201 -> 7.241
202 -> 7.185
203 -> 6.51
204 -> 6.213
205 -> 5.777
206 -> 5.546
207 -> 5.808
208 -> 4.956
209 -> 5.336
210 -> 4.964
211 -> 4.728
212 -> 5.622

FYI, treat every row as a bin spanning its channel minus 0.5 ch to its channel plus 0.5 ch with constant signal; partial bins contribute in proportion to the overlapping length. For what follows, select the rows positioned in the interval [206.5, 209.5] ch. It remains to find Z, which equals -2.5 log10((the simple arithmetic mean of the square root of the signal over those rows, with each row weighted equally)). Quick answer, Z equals -0.91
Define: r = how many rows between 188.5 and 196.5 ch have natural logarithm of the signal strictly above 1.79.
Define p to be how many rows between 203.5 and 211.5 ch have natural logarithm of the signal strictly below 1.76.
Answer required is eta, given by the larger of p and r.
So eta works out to 8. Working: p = 7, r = 8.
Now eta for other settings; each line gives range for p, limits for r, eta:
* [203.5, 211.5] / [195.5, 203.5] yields 8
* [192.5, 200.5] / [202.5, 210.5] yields 2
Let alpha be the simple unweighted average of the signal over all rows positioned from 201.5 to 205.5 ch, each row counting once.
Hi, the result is 6.4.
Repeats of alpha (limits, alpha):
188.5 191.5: 8.3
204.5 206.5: 5.7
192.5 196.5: 8.2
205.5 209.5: 5.4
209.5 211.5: 4.8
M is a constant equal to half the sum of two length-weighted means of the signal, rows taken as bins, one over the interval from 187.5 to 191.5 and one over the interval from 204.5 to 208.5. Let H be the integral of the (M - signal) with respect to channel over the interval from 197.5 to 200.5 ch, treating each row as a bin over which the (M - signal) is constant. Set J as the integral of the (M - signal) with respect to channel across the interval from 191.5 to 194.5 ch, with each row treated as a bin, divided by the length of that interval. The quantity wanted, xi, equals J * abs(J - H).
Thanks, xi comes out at -2.3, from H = -3.0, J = -1.5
